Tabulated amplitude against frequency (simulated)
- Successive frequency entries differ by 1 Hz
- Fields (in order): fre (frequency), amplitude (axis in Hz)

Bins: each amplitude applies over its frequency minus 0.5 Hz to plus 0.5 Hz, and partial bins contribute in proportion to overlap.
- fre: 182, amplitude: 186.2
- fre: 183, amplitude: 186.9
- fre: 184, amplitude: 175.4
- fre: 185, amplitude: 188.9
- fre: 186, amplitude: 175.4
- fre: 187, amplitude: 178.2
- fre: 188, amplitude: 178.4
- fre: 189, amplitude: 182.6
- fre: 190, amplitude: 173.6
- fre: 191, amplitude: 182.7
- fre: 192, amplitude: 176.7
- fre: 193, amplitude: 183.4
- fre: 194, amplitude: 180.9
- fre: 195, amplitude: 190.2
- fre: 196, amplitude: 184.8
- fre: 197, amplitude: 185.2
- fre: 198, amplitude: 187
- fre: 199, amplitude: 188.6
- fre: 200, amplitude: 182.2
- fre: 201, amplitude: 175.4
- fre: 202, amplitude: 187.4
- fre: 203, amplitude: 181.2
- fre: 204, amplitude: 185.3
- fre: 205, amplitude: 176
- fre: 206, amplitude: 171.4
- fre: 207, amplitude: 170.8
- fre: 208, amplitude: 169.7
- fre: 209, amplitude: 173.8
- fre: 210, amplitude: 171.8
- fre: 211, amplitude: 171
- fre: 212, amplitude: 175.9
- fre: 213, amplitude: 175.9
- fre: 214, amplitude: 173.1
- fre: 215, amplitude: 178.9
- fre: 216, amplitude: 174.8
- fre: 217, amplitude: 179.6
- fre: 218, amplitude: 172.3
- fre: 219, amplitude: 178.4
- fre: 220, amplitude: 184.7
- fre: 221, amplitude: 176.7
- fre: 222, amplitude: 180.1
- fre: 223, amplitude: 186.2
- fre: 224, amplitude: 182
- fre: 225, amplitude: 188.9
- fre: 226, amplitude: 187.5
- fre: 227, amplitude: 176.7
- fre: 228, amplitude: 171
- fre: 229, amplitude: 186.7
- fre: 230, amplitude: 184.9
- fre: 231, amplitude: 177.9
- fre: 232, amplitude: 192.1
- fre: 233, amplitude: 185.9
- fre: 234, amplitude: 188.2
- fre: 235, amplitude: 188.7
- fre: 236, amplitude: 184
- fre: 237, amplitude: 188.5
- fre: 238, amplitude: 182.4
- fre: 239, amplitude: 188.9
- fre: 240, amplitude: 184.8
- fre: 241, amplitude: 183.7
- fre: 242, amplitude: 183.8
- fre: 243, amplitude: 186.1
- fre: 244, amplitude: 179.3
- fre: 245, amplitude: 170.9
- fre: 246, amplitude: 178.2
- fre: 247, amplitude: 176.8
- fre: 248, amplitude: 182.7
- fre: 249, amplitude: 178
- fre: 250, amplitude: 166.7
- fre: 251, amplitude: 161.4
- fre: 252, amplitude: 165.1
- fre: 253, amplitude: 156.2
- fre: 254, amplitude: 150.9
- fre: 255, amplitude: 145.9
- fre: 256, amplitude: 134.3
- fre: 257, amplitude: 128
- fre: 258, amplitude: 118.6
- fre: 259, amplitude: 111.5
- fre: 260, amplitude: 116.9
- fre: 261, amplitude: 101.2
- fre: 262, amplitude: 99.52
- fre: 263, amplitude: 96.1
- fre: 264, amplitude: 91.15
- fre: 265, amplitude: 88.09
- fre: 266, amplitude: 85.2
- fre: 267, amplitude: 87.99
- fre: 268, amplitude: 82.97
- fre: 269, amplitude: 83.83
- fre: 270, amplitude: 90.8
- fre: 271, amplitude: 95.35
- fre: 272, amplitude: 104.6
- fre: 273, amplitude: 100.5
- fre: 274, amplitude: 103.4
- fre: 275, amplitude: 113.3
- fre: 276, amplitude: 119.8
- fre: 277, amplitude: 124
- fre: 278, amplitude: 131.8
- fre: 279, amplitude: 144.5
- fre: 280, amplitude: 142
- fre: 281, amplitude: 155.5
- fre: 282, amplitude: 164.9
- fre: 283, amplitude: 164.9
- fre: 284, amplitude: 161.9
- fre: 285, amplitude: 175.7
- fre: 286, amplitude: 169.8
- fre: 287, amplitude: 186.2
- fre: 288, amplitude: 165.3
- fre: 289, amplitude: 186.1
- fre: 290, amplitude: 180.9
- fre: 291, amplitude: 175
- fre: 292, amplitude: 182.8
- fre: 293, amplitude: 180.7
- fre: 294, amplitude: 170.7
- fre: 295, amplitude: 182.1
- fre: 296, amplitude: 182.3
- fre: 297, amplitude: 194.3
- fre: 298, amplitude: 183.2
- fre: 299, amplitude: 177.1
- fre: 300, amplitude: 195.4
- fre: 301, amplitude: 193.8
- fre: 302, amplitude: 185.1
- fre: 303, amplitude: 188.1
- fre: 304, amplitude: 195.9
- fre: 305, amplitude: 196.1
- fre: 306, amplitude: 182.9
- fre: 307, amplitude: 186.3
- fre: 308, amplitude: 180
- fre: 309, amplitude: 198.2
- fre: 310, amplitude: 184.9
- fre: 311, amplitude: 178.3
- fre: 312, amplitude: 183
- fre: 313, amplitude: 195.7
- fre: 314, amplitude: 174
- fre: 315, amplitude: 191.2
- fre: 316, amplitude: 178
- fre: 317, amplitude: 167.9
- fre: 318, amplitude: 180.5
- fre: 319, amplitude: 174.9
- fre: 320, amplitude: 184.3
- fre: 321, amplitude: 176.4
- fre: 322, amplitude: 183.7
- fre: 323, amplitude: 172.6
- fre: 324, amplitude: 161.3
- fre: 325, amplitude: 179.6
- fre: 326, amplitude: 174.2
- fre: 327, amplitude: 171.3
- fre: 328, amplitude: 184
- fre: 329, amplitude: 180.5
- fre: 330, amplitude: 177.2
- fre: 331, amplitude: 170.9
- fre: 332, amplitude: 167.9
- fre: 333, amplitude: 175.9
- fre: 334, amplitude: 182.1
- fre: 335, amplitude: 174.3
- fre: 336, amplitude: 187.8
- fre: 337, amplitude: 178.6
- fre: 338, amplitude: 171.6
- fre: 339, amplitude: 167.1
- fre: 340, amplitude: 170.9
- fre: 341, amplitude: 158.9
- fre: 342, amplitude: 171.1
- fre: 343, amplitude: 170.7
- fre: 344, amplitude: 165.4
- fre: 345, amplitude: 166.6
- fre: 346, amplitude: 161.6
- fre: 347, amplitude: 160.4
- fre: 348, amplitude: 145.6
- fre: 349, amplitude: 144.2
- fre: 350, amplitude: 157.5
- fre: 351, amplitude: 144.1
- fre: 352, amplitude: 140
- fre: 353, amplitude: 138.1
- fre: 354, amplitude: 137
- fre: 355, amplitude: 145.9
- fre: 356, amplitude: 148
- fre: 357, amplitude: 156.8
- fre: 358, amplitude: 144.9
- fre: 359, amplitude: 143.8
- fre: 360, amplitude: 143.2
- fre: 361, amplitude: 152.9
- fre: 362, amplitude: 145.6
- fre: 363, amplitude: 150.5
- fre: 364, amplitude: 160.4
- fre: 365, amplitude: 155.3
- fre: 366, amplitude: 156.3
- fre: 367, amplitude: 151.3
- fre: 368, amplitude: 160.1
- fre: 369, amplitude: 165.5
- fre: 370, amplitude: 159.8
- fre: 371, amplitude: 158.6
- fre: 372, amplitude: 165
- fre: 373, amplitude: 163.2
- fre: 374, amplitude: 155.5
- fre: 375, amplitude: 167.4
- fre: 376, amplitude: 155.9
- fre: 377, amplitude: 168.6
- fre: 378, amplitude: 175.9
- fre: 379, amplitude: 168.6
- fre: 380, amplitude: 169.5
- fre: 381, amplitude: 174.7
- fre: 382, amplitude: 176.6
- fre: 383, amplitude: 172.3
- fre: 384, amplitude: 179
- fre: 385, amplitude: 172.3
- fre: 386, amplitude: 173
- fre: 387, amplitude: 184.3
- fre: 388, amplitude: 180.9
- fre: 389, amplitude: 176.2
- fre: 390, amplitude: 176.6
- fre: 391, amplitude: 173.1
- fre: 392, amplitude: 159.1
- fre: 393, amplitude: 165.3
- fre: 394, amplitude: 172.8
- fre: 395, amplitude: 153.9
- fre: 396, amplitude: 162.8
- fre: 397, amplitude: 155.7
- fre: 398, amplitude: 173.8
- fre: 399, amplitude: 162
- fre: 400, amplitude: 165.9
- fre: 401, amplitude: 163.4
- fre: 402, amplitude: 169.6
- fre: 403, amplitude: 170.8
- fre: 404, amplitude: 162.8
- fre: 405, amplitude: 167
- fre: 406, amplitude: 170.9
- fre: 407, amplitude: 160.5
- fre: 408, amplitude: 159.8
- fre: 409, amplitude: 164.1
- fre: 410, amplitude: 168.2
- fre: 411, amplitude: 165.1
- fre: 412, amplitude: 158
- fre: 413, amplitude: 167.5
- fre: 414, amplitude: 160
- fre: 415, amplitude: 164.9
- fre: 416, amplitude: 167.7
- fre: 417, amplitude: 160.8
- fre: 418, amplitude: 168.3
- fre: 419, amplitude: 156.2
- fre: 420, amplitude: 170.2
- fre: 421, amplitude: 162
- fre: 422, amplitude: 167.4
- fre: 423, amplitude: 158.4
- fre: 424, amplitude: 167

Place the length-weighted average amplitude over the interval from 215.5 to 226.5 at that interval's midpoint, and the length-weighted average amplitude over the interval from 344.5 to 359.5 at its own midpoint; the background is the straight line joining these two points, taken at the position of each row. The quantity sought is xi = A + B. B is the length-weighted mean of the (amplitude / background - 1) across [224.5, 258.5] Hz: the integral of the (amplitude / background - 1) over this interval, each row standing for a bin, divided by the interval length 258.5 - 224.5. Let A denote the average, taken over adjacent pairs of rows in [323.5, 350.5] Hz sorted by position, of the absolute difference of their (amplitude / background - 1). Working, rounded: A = 0.045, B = -0.01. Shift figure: 0.0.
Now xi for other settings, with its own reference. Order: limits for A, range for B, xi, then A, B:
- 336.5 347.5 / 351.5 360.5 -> 0.0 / 0.034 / -0.03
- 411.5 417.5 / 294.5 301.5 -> 0.2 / 0.048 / 0.15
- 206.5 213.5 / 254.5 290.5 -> -0.2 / 0.012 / -0.25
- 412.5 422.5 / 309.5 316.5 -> 0.2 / 0.058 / 0.16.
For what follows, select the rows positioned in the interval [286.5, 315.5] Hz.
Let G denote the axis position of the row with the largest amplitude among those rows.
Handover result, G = 309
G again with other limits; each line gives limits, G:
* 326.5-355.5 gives 336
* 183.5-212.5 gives 195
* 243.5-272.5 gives 248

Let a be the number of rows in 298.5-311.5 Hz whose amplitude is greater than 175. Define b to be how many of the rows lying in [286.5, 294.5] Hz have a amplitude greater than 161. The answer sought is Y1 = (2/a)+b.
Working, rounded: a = 13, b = 8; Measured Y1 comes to 8.2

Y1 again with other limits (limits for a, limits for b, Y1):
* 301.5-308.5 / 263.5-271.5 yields 0.3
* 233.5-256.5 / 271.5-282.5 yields 1.1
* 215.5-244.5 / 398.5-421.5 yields 17.1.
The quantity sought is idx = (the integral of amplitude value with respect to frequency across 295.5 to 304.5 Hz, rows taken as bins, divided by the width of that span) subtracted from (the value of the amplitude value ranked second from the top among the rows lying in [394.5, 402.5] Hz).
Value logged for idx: -19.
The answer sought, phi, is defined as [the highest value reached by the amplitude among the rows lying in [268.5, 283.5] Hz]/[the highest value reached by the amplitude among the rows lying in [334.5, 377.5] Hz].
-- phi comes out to 0.88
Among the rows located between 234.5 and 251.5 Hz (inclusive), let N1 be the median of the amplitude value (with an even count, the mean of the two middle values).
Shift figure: 183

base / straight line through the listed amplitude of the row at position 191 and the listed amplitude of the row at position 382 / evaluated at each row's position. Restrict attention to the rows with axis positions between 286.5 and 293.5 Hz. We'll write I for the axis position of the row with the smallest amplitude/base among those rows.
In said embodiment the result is 288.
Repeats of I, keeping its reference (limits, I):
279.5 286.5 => 280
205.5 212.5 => 208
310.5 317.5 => 317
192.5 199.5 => 194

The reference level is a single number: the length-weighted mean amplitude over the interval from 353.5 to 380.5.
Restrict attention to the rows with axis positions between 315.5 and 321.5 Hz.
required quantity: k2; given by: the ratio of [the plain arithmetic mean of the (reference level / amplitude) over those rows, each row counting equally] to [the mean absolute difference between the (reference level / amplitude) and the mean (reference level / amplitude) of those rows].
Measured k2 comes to 45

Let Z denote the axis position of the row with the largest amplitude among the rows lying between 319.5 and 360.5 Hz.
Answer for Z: 336 Hz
